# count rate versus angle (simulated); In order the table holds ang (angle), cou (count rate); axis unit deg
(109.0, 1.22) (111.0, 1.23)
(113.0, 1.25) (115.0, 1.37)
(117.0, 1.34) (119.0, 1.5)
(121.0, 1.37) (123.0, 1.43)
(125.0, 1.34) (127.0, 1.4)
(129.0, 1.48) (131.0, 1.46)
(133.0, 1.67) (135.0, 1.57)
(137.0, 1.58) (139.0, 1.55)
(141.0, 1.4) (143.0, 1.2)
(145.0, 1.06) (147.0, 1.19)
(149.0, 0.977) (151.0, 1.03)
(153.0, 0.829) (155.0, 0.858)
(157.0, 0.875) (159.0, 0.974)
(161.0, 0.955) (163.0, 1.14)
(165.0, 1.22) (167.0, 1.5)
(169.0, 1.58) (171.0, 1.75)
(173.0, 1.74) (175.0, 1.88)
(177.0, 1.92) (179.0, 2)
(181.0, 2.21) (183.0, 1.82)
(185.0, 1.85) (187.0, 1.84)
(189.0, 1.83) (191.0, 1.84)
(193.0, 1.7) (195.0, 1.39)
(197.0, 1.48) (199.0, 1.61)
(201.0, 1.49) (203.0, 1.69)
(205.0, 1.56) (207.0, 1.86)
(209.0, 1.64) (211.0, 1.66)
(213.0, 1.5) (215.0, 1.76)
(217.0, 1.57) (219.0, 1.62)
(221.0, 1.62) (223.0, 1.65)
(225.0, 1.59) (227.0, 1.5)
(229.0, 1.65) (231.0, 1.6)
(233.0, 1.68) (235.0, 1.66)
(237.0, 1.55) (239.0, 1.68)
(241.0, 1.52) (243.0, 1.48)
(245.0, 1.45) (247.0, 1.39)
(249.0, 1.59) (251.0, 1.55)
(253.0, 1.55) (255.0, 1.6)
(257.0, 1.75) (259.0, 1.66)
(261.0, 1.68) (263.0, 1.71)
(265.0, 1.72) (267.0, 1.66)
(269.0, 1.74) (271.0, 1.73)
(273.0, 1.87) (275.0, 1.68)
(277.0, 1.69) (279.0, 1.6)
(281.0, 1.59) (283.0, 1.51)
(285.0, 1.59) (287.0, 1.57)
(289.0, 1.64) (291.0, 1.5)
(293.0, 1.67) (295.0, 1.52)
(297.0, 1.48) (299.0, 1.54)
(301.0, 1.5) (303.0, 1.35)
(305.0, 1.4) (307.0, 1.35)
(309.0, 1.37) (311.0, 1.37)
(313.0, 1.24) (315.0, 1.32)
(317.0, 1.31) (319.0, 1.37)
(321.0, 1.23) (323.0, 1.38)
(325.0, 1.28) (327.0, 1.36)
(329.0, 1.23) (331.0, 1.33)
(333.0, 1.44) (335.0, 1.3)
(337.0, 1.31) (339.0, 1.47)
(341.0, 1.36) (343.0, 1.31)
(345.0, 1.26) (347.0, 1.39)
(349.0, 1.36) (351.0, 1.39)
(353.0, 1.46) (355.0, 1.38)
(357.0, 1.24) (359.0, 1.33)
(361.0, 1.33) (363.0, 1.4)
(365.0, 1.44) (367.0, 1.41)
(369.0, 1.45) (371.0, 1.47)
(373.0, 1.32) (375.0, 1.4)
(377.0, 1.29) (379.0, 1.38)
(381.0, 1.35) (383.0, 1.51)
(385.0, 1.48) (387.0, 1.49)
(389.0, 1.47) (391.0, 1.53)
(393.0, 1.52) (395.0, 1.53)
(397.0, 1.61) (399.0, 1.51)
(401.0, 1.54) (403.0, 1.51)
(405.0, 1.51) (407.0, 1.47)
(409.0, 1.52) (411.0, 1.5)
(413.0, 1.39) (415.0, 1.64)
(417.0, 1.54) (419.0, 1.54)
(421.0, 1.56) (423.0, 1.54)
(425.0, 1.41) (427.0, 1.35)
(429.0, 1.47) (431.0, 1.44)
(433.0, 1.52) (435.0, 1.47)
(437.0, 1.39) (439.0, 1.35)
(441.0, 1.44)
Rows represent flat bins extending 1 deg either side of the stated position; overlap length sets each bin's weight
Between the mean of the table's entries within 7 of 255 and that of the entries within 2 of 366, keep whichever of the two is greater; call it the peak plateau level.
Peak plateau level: 1.63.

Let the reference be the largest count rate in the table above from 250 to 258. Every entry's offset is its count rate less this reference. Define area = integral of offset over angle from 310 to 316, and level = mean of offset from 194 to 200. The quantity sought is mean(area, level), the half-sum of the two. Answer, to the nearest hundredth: -1.45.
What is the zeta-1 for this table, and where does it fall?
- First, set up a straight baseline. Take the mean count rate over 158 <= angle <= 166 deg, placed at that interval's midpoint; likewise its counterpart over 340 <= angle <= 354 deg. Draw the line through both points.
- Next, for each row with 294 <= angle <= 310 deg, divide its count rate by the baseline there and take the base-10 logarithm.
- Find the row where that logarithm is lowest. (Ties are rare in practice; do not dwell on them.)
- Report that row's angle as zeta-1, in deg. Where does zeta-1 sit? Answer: 307.0 deg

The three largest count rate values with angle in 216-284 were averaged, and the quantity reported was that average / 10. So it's 0.18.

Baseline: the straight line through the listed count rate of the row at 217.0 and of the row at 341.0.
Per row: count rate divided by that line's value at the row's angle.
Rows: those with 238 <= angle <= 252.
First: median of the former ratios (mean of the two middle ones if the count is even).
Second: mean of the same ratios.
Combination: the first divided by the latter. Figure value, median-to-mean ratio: 0.994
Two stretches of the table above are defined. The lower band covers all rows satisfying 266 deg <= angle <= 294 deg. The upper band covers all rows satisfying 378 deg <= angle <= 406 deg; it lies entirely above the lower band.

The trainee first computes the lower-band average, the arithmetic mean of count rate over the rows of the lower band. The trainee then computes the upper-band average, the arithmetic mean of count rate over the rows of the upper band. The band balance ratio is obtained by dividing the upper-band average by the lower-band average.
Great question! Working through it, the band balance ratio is 0.91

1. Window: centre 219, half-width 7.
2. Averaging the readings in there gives 1.62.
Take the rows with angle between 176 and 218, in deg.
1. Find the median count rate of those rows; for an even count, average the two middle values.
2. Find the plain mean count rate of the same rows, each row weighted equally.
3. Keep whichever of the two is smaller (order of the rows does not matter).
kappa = 1.70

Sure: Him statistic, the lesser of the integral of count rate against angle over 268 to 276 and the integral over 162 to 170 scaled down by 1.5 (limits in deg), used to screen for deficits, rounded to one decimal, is 7.3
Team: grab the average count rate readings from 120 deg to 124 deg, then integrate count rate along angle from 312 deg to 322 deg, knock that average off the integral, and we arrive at 11.5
